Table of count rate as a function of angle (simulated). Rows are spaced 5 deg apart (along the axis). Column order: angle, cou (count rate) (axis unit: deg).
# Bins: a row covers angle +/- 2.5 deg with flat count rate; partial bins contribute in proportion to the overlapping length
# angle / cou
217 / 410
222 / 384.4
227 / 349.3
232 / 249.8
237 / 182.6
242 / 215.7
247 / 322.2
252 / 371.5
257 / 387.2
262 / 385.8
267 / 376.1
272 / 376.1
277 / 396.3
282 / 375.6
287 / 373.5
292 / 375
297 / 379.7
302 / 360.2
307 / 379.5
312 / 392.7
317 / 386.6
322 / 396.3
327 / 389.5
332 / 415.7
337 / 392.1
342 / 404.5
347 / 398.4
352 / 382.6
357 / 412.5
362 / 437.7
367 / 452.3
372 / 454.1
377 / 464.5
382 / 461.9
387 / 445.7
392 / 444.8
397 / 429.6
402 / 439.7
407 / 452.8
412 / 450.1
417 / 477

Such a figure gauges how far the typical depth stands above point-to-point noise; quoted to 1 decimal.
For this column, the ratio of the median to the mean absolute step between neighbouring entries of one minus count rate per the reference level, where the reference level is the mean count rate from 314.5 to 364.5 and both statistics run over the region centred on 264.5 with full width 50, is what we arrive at 1.0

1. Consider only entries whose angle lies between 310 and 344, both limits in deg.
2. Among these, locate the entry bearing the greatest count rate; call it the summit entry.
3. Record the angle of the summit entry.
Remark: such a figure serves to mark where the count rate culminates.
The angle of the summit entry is 332 deg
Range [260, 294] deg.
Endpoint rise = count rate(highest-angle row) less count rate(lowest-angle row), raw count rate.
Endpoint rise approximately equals -11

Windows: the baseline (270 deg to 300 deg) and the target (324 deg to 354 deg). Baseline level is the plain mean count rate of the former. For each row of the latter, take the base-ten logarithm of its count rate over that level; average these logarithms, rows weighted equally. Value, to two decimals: 0.02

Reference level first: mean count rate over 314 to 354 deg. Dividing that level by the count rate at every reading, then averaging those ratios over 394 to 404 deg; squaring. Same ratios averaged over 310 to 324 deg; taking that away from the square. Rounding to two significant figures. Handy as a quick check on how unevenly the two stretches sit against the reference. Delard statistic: -0.18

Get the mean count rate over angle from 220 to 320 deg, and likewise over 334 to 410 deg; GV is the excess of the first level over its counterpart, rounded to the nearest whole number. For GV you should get -81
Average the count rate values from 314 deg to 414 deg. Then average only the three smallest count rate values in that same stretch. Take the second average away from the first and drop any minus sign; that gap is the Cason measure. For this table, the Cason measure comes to 39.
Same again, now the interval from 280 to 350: 18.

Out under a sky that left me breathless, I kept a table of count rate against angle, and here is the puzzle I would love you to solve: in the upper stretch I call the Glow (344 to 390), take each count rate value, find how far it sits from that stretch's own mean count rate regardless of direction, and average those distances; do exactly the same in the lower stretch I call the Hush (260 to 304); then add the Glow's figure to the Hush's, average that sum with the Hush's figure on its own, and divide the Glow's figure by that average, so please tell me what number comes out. 1.3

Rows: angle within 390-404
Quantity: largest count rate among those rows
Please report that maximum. 444.8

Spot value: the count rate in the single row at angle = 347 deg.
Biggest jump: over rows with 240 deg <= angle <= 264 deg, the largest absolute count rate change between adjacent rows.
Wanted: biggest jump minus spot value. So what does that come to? -292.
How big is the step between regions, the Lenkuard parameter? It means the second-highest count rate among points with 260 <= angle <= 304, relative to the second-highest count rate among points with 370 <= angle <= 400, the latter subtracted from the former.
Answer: -76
